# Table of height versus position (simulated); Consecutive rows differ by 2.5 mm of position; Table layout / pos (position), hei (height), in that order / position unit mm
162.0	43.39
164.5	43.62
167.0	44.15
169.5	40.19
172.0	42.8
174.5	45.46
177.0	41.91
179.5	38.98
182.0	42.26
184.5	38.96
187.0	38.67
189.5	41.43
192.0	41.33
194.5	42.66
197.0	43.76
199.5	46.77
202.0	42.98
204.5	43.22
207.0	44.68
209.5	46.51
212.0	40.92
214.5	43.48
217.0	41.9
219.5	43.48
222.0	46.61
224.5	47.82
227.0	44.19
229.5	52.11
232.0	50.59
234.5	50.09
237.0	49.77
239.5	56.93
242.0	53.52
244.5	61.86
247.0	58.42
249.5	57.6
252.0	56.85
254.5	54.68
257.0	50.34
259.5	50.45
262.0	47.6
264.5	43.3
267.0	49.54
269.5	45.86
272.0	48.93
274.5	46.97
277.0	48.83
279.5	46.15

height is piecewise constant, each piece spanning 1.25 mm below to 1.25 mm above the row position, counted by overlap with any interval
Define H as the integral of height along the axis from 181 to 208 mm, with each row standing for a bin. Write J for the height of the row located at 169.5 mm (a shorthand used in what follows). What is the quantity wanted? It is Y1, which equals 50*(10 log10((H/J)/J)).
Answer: -75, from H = 1145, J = 40.19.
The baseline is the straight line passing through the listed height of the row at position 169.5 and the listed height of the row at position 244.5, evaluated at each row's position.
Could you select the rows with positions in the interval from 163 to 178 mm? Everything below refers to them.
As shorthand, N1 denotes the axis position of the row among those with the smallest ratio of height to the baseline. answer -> 177.0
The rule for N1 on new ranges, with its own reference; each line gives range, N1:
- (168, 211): 187.0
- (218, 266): 264.5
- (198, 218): 217.0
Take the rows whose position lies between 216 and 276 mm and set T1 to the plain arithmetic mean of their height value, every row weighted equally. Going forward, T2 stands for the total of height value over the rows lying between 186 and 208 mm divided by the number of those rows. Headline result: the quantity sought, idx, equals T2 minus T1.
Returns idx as -8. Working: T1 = 50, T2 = 43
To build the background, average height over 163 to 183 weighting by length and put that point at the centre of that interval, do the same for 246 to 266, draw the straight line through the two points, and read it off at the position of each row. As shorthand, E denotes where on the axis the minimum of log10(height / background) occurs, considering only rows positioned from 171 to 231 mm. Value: 212.0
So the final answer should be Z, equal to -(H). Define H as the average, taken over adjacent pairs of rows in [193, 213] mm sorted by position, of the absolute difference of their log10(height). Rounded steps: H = 0.0238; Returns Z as -0.0238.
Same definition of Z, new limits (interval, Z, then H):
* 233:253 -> -0.0268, 0.0268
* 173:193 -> -0.0245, 0.0245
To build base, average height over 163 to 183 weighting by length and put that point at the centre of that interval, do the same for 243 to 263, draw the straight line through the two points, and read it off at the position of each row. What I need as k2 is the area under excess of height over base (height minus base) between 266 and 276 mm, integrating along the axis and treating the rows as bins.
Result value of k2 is -98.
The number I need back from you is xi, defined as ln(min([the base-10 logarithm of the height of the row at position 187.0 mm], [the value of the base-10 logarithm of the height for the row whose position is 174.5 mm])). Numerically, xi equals 0.46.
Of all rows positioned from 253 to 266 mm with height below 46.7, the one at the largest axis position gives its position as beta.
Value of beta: 264.5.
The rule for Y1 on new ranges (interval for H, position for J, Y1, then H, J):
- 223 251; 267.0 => -109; 1483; 49.54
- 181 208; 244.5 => -262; 1145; 61.86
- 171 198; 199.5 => -145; 1124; 46.77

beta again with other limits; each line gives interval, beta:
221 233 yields 227.0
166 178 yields 177.0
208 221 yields 219.5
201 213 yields 212.0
